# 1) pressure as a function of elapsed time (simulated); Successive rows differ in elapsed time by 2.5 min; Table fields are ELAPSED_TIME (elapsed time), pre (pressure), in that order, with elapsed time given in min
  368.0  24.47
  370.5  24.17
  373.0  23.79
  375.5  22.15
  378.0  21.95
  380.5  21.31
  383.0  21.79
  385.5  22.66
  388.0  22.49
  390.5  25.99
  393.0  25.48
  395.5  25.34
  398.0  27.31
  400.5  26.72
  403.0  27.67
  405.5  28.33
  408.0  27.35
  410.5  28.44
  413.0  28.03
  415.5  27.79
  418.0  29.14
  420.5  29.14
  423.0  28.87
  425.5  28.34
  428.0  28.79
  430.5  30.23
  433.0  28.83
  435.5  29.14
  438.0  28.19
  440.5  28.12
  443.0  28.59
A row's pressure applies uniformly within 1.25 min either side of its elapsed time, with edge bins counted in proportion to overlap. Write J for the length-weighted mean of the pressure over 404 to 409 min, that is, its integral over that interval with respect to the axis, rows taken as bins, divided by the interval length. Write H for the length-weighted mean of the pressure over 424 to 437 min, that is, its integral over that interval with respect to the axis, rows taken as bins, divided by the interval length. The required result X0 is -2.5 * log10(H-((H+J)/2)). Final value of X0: 0.6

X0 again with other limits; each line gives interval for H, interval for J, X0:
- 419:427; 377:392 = -1.2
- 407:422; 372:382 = -1.2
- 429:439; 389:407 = -0.2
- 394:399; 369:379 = -0.5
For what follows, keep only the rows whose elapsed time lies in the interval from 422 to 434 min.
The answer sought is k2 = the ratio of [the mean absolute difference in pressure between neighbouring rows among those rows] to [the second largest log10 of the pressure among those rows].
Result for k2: 0.65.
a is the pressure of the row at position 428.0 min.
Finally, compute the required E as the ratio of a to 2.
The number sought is 14.4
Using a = 28.79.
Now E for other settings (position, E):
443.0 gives 14.3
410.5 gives 14.2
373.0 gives 11.9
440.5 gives 14.1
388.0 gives 11.2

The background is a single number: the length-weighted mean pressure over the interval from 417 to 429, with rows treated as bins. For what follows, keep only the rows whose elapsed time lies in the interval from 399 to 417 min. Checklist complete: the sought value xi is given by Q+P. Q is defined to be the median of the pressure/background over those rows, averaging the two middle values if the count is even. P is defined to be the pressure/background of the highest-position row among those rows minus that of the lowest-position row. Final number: 1.000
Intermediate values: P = 0.04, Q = 0.96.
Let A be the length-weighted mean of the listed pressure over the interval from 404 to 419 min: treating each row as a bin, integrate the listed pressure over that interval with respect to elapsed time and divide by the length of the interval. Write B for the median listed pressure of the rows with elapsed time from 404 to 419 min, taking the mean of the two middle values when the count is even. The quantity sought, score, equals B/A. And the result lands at 1.00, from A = 28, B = 28.2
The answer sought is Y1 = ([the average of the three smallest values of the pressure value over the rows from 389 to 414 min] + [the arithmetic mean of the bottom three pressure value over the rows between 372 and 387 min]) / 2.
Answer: 23.6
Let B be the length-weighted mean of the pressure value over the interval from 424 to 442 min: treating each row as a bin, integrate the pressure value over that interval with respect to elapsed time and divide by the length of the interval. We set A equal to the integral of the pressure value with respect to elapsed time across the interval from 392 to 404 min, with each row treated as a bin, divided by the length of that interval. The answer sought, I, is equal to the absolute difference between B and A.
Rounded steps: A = 26.5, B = 28.8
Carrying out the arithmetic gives 2.3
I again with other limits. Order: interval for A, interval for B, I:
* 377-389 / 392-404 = 4.5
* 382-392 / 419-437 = 5.7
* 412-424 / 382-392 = 5.3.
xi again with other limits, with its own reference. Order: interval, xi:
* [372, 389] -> 0.723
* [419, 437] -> 1.001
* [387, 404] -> 1.080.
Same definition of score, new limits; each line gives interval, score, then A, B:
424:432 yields 0.99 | 29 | 28.8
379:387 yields 0.99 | 22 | 21.8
